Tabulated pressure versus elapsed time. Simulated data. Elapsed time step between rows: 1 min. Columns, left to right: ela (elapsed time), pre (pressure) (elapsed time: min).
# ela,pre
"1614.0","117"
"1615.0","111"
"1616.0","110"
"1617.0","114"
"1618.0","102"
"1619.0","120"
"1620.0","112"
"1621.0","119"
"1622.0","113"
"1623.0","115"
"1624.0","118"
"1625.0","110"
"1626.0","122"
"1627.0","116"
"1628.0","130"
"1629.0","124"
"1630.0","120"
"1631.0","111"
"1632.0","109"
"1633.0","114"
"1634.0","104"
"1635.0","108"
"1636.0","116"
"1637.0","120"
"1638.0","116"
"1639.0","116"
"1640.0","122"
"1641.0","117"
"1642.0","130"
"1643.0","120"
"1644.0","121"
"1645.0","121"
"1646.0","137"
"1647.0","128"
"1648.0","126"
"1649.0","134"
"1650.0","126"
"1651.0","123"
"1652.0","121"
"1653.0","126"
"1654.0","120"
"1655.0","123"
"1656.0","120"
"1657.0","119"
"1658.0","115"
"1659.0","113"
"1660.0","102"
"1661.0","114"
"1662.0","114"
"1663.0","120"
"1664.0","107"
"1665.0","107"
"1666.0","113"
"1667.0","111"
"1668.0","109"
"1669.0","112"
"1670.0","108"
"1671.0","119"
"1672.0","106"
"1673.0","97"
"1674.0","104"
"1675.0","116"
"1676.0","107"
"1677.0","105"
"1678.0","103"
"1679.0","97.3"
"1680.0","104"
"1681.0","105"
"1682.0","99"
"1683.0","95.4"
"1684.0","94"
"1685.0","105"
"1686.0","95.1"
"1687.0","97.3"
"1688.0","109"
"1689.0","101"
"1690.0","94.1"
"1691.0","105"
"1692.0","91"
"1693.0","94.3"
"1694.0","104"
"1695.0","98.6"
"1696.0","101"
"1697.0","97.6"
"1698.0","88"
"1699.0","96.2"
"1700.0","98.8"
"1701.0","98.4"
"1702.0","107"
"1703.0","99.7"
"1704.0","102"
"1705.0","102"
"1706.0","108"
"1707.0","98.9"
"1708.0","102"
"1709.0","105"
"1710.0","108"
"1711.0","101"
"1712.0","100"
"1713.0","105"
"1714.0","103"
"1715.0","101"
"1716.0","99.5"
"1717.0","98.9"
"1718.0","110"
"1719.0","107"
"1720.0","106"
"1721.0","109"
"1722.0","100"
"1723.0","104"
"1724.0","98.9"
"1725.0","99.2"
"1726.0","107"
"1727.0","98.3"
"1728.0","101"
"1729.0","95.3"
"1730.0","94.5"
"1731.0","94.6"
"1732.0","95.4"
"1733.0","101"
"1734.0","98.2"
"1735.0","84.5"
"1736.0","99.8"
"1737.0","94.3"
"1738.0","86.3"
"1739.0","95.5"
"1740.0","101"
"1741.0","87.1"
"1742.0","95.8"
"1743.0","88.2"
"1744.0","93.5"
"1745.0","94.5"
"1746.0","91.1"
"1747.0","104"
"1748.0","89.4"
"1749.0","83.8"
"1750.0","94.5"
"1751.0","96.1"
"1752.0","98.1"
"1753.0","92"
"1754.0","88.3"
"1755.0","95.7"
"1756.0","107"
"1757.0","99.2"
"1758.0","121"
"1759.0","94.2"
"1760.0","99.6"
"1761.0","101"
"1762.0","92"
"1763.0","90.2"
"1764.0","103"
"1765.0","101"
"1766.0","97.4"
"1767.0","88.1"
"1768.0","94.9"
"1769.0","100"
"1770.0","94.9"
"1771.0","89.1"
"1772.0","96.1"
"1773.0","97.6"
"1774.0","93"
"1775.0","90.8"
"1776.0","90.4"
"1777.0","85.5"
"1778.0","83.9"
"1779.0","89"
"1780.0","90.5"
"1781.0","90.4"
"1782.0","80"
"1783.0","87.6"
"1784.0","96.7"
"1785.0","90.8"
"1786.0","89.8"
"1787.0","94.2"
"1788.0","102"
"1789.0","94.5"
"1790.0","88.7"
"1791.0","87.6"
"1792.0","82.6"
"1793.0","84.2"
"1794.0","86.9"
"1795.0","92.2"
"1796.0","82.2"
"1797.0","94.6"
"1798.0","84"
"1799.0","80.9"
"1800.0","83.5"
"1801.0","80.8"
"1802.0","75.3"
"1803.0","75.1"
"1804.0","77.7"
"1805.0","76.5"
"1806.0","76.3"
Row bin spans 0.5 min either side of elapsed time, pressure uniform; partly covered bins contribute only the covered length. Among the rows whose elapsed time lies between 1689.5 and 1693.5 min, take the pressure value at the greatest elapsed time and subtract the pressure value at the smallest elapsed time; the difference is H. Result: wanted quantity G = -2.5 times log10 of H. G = 1.7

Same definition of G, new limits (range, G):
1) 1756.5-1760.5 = 1.0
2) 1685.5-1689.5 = -1.9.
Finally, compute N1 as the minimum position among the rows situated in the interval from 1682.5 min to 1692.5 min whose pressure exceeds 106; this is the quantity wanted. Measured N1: 1688.0 min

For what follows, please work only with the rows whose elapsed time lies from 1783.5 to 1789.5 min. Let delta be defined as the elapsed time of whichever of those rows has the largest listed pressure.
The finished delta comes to 1788.0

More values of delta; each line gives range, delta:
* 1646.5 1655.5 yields 1649.0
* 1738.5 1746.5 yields 1740.0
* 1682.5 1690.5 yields 1688.0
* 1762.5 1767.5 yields 1764.0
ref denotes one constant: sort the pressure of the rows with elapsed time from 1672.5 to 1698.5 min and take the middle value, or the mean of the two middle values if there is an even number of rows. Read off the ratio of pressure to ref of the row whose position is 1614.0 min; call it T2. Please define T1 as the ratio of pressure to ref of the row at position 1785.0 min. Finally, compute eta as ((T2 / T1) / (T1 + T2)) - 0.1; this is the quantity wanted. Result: 0.52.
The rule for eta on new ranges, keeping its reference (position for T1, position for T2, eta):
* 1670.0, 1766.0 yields 0.34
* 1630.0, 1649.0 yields 0.34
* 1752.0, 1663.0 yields 0.46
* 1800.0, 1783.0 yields 0.51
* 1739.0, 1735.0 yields 0.39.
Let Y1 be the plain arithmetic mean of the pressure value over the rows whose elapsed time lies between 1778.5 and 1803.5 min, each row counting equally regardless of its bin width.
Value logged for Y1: 87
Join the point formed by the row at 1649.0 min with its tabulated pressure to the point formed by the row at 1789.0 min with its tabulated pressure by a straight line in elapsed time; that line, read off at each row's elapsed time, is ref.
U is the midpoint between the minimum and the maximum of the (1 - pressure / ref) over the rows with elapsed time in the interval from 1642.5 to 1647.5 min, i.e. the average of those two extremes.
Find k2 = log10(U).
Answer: -1.30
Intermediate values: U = 0.05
